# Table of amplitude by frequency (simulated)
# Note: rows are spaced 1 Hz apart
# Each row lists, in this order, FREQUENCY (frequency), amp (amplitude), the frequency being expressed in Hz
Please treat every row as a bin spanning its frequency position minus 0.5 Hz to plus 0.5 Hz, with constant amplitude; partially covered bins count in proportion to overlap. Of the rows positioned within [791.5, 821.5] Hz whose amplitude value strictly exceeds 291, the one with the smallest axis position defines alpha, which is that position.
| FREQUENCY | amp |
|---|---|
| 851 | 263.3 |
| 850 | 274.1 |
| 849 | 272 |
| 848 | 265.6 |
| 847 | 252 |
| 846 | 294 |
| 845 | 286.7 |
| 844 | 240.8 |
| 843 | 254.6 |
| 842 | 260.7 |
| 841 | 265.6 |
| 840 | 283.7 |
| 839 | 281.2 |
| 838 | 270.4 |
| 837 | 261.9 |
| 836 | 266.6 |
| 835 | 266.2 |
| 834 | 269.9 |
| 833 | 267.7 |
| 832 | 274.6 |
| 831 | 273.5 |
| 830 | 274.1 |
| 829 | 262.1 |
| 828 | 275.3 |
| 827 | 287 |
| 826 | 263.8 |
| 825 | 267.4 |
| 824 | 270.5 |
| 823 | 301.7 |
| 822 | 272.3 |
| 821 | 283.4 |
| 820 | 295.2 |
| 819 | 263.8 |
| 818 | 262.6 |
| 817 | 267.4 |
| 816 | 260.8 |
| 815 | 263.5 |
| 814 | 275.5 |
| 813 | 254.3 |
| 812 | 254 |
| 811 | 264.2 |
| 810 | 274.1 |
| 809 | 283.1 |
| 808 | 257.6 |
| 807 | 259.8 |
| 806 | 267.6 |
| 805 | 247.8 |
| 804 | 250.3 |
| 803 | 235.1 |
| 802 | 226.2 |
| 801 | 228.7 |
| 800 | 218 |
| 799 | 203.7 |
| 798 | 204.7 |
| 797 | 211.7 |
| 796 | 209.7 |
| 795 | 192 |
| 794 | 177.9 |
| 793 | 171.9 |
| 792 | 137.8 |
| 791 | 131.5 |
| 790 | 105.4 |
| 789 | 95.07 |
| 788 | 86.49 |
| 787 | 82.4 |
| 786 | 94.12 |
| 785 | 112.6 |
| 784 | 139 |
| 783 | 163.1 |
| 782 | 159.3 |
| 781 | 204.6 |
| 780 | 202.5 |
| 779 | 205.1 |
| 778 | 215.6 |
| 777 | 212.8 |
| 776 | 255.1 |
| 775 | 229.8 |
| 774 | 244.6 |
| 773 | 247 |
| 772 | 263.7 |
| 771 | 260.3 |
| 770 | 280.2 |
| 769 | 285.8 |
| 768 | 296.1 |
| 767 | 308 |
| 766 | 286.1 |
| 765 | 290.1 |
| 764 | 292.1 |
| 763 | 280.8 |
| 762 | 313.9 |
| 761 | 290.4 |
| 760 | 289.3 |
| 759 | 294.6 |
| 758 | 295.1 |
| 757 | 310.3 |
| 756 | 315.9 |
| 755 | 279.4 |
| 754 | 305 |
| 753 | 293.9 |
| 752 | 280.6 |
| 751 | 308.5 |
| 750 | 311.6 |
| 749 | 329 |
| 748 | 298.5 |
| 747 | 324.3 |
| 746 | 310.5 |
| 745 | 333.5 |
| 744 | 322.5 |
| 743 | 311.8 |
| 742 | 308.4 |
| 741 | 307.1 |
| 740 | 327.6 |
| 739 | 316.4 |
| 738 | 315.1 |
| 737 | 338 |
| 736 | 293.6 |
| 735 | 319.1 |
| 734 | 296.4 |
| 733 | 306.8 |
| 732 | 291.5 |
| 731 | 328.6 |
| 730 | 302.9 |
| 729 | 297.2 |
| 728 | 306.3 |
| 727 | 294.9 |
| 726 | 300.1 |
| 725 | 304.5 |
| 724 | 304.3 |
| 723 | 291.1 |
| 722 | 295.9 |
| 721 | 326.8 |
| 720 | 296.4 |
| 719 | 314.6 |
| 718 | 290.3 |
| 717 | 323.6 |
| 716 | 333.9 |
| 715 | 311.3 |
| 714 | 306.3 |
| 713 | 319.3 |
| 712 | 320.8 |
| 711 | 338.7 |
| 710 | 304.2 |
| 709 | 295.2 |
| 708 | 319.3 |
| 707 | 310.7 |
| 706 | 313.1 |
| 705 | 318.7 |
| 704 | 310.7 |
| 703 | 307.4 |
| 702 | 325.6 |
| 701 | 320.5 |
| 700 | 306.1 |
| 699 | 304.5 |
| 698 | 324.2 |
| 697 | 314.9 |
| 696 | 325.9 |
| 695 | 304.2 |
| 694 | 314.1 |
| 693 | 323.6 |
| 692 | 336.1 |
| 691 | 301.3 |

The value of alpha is 820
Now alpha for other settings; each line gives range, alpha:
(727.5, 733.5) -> 728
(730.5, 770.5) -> 731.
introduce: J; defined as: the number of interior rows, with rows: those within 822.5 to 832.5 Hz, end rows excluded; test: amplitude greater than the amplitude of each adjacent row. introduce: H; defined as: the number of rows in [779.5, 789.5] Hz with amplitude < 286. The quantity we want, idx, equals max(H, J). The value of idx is 10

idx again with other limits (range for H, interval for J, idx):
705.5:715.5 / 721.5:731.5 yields 2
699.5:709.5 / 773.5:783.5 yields 3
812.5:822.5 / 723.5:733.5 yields 9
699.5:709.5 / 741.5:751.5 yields 3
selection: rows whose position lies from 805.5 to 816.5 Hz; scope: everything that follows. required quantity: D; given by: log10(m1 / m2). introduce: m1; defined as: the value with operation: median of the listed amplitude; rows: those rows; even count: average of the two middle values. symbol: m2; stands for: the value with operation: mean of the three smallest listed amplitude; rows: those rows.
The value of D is 0.01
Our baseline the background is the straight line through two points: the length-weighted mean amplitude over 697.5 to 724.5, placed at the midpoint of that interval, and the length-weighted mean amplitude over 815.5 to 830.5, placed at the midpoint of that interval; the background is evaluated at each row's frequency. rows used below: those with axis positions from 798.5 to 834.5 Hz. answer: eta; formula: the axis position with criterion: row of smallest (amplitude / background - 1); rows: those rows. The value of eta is 799 Hz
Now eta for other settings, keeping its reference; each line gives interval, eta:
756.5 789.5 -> 787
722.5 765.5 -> 755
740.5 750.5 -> 748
